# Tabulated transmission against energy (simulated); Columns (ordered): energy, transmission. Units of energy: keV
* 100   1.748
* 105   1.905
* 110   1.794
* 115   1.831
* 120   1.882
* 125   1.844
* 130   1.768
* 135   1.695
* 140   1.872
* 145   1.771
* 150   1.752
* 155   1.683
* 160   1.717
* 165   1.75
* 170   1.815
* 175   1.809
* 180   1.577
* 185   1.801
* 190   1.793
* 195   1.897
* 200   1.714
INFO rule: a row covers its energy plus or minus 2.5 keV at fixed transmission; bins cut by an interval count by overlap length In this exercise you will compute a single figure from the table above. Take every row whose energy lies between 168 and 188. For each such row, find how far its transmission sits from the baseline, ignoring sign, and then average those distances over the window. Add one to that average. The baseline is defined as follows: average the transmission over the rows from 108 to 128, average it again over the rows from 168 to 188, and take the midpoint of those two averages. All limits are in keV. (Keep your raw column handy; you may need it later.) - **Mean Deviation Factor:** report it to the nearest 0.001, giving 1.065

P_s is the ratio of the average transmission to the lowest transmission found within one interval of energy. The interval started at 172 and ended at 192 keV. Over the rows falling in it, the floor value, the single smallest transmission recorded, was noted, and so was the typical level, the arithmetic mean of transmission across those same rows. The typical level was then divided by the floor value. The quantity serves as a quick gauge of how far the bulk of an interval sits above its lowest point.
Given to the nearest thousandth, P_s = 1.107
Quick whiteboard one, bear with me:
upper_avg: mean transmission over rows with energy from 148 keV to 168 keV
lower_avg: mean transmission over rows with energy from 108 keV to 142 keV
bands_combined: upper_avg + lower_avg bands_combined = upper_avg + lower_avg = 3.54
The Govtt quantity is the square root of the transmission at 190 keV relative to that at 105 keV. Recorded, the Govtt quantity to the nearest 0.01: 0.97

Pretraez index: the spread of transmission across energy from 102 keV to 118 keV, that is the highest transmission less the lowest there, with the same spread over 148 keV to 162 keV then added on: 0.18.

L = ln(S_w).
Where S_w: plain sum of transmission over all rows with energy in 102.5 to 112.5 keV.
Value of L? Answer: 1.31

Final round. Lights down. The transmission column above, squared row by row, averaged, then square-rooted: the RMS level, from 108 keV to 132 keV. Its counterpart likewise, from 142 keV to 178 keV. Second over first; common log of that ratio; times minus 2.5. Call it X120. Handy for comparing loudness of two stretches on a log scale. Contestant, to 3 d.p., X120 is 0.041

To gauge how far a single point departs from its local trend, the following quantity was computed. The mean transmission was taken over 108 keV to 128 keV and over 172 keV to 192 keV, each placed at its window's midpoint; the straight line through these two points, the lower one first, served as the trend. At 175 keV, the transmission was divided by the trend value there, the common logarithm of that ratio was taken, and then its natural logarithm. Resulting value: -4.34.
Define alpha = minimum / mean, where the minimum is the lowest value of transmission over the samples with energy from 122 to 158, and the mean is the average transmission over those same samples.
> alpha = 0.951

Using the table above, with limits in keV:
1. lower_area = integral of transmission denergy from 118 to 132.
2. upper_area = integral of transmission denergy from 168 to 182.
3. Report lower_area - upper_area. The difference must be 1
